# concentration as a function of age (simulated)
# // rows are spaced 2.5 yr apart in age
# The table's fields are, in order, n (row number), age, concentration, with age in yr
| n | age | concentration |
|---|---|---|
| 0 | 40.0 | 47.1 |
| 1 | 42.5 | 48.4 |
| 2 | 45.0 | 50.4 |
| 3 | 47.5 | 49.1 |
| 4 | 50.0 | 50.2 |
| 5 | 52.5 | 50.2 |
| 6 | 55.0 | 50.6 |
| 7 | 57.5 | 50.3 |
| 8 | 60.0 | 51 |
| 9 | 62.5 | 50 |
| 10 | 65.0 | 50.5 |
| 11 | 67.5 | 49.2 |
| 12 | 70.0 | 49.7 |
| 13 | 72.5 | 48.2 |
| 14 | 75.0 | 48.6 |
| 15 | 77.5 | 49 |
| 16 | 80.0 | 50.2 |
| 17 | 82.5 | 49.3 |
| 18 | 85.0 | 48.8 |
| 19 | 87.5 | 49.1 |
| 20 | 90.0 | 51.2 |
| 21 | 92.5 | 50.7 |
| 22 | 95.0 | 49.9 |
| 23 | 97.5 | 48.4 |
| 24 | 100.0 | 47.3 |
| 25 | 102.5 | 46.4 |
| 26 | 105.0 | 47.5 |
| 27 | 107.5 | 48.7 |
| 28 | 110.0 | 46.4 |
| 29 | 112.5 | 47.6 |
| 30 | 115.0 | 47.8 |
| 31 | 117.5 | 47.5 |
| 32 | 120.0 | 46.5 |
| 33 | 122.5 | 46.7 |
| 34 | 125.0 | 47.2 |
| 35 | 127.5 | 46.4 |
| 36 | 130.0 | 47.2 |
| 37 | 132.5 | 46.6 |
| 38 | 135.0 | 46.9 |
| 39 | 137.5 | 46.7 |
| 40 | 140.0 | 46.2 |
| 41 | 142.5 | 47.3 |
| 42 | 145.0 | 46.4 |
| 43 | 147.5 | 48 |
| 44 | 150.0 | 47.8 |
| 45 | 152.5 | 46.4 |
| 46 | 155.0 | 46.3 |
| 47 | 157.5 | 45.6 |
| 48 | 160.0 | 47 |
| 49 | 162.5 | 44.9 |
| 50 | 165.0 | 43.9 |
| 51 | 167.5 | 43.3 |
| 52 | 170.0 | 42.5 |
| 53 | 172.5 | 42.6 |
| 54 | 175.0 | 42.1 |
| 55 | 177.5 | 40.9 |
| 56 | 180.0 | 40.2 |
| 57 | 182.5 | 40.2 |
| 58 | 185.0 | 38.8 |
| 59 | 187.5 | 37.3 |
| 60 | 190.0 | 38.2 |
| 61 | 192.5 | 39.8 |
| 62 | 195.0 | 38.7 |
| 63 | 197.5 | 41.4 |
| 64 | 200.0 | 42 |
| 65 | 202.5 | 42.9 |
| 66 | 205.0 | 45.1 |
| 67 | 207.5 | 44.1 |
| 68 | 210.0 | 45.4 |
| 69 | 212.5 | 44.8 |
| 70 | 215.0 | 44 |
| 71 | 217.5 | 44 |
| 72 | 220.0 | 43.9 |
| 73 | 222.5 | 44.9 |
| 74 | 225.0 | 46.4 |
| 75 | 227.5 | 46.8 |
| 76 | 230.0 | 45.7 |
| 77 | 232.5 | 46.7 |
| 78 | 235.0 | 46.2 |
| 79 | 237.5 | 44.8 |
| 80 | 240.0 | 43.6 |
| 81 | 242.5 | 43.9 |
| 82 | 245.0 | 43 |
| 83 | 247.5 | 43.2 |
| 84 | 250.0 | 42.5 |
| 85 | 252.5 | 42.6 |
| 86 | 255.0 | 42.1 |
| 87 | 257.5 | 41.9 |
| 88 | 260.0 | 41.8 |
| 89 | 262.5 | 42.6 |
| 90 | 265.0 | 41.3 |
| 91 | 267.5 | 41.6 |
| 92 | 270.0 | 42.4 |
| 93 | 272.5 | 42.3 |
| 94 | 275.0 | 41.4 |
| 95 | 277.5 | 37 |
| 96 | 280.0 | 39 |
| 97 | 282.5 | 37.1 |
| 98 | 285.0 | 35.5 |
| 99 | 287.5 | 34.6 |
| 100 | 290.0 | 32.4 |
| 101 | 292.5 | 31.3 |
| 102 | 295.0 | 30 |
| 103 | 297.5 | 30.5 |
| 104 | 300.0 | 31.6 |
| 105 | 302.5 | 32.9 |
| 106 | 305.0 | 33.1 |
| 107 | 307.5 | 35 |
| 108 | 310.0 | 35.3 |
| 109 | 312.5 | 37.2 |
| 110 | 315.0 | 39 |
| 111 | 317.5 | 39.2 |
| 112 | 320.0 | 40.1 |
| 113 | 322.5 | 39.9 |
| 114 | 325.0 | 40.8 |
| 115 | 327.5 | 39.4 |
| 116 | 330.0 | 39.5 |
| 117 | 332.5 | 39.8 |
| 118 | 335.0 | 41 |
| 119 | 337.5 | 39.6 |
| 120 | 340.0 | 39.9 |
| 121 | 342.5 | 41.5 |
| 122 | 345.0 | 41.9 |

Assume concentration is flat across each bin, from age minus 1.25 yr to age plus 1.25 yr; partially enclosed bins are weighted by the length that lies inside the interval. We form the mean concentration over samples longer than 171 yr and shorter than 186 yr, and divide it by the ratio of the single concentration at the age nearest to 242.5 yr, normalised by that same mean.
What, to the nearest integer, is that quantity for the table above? 38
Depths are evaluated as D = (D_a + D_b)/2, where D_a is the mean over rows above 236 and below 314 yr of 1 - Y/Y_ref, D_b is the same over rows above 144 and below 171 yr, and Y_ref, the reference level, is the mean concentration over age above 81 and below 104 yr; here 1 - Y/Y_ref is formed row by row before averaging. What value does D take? 0.14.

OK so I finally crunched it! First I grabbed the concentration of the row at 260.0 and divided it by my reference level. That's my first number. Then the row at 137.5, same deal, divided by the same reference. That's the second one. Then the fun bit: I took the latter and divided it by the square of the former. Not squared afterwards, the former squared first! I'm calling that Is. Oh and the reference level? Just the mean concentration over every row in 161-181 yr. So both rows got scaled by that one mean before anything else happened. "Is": 1.14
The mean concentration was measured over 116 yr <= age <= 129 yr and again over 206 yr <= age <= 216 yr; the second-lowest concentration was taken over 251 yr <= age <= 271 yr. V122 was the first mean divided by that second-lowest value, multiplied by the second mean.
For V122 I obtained 50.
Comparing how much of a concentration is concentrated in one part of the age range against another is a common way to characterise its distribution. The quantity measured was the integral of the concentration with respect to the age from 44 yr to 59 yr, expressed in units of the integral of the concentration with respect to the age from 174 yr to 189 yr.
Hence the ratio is 1.26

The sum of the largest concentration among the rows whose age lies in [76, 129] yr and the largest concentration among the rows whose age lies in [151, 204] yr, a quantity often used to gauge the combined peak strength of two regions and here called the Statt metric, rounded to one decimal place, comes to 98.2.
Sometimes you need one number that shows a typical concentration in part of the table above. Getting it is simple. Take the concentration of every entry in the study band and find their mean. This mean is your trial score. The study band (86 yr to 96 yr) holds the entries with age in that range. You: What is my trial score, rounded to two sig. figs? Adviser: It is 50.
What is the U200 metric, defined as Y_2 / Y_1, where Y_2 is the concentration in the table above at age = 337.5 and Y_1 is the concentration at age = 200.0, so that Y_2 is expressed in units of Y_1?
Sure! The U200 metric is 0.94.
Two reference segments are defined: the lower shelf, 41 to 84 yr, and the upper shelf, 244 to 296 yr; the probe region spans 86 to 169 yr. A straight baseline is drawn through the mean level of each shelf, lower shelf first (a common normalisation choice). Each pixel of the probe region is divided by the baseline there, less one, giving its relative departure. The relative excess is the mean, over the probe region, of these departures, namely 0.015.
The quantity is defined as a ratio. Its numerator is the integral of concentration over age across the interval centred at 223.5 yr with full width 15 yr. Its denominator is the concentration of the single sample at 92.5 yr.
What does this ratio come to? 13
